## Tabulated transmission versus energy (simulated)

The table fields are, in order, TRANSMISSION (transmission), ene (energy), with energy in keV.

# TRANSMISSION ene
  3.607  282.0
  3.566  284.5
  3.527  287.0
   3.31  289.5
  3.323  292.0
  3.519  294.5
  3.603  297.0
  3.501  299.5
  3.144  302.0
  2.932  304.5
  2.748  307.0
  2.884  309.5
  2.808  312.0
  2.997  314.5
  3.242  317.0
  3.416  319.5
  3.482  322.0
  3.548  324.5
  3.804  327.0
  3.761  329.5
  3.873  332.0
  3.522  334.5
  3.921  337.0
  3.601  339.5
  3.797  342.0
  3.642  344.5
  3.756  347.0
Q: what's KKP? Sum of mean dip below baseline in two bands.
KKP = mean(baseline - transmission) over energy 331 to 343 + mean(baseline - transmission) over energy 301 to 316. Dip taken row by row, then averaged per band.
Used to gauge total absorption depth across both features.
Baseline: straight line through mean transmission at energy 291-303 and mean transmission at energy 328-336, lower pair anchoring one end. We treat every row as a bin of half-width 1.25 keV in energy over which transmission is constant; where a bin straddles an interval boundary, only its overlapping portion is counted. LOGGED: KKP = 0.6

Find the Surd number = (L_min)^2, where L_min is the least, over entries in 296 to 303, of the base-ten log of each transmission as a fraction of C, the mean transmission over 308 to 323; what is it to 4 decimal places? 0.0000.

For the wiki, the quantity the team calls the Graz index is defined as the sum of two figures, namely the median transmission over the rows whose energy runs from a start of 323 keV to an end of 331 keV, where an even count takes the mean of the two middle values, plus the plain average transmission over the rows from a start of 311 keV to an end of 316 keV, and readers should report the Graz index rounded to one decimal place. 6.7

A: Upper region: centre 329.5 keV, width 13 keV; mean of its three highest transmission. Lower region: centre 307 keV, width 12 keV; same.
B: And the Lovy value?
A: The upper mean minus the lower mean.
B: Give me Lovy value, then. 0.83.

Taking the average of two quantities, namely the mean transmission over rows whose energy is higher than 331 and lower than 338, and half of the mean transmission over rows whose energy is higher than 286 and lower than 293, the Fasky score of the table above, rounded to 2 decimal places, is 2.73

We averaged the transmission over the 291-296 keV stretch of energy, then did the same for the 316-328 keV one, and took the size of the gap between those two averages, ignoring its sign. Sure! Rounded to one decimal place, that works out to 0.1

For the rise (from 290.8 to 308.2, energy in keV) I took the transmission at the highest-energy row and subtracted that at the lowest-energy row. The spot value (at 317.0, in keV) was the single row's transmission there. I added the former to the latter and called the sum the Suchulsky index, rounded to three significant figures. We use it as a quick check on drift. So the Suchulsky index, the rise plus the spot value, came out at 2.67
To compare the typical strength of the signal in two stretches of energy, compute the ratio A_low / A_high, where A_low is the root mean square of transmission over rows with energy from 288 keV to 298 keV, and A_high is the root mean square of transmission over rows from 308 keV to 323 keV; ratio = 1.09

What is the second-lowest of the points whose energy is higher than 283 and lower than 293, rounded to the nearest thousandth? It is 3.323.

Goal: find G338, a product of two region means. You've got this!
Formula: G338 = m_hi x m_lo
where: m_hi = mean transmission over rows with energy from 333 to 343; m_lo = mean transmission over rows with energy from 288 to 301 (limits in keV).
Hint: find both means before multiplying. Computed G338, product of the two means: 12.8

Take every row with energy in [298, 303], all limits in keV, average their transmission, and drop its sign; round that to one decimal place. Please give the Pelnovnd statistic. 3.3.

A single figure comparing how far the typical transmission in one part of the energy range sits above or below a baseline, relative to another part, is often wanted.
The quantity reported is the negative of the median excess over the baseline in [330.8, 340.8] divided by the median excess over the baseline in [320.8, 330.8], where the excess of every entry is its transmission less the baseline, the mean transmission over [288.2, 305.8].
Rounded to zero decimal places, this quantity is -1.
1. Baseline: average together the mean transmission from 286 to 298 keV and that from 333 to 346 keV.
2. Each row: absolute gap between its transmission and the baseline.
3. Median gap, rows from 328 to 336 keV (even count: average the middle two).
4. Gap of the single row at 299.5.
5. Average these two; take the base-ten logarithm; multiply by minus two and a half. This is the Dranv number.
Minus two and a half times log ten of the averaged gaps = 2.2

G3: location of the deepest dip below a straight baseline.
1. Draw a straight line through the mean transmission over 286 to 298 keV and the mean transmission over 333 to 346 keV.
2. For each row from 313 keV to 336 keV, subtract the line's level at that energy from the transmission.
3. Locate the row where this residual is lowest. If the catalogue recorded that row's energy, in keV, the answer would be 314.5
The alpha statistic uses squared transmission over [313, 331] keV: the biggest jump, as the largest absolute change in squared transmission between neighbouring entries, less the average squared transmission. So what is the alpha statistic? -10.2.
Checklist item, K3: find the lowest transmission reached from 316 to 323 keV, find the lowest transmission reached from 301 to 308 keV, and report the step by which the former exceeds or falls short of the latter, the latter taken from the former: 0.5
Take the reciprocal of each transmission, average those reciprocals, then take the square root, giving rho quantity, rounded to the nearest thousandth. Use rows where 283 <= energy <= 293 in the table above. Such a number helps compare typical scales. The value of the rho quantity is 0.540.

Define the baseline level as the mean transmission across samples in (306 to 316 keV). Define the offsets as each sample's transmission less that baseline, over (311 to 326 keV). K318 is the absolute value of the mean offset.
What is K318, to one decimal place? 0.4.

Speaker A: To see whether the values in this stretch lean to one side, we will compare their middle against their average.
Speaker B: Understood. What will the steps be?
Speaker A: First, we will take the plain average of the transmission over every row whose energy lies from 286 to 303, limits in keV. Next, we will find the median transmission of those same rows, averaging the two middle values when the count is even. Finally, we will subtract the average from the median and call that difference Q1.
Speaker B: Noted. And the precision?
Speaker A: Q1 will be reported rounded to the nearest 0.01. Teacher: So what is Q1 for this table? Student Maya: 0.08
